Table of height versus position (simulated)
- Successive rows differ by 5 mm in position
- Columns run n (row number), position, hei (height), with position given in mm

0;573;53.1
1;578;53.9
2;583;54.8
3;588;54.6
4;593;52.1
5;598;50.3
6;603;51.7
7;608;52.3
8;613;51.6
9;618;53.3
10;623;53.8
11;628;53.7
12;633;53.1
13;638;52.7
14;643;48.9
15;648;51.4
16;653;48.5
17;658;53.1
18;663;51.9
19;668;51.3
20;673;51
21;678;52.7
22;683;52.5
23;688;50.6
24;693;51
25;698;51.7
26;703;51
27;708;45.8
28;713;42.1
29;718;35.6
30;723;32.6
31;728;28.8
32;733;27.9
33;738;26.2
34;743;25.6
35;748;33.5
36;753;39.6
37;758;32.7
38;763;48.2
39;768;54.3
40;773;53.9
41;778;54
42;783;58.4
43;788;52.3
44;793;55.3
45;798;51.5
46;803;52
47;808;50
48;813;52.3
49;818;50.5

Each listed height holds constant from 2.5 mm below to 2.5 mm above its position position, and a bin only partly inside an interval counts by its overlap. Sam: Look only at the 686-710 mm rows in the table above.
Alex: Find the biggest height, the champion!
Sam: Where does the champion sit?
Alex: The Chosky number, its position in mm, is 698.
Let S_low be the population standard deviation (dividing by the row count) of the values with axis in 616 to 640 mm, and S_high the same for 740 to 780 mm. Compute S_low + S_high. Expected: 11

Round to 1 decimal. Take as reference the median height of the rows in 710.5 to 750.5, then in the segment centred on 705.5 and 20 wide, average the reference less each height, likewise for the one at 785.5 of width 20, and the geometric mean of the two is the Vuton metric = 20.3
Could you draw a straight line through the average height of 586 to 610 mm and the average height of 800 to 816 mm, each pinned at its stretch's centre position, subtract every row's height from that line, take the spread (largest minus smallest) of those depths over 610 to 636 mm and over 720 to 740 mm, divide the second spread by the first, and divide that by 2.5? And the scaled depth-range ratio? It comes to 1.1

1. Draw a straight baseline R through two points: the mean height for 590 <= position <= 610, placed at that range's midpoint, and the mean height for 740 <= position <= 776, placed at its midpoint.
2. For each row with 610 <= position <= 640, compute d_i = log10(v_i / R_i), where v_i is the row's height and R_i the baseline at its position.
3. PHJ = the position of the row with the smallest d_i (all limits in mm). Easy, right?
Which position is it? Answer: 613 mm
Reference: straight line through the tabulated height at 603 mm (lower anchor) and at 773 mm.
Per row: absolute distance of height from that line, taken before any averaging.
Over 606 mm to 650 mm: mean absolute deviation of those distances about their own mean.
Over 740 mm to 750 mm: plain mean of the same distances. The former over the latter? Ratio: 0.03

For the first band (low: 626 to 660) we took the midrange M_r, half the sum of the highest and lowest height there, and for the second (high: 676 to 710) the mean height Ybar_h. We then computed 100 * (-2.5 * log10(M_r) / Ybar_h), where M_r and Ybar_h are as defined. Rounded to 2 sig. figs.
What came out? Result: -8.4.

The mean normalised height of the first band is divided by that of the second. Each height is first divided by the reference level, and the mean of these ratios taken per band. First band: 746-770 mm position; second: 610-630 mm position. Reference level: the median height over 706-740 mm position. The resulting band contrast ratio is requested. 0.78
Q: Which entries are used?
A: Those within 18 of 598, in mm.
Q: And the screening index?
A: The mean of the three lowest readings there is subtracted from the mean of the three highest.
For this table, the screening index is 3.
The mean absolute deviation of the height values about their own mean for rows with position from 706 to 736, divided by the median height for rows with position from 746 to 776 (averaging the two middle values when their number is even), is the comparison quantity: 0.130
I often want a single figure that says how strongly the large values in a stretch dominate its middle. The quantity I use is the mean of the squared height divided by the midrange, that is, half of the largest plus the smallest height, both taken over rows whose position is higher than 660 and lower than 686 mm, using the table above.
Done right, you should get 51.9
